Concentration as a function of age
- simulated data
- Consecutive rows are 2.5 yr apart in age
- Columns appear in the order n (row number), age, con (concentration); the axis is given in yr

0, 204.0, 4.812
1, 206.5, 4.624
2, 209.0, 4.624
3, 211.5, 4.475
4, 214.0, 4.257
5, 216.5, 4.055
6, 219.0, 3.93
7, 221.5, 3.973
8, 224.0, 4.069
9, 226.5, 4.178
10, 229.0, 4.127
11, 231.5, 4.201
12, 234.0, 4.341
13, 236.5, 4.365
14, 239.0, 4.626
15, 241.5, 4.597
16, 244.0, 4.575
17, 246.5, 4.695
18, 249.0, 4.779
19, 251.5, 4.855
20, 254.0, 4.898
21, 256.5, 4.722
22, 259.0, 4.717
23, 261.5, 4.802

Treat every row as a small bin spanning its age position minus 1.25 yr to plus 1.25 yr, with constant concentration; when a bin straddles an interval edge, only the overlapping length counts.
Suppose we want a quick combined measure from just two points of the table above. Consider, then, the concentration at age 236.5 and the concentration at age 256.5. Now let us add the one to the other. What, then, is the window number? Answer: 9.1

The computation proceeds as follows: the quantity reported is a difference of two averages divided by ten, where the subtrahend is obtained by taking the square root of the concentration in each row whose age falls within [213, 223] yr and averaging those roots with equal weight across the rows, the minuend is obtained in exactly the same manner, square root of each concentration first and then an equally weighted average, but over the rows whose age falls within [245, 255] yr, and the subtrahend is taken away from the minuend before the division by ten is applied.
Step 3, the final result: 0.018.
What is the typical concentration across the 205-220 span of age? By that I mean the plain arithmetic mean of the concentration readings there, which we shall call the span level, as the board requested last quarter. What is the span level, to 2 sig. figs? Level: 4.3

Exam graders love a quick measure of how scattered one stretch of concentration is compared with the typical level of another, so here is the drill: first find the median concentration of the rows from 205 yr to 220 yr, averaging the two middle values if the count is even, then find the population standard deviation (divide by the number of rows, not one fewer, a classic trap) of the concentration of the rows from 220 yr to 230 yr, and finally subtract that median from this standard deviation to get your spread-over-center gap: -4.29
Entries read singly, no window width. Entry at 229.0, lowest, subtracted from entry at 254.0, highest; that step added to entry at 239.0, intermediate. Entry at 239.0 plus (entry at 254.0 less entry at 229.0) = 5.4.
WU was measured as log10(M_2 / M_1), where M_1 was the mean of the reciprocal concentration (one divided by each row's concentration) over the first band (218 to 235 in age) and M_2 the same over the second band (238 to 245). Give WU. -0.049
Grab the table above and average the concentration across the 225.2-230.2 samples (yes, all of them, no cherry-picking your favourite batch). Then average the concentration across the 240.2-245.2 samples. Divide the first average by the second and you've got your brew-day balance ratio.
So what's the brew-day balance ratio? 0.91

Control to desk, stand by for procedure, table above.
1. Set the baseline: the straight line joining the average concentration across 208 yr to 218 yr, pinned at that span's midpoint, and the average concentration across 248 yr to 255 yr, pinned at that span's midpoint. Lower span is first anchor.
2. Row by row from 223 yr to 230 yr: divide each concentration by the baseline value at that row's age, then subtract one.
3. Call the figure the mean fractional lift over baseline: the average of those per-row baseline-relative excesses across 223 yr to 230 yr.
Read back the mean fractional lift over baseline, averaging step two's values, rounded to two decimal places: -0.09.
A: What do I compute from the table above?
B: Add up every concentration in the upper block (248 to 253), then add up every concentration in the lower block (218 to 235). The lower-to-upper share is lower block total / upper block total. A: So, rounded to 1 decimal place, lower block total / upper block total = 3.0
